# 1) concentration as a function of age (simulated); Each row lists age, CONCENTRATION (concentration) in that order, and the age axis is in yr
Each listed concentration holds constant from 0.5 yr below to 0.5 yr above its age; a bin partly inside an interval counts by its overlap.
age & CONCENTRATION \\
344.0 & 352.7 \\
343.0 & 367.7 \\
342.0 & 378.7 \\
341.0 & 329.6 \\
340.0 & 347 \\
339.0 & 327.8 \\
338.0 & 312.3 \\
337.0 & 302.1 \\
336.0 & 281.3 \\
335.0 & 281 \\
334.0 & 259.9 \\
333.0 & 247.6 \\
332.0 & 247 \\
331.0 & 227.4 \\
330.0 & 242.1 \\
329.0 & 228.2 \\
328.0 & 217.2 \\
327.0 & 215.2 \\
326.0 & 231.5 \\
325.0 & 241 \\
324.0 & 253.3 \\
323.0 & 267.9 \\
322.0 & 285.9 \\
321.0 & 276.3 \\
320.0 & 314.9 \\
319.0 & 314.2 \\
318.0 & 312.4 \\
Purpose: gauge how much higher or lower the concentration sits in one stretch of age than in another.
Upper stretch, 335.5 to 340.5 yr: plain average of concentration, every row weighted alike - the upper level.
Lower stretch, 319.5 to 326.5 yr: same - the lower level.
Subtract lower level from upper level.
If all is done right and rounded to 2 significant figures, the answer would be 47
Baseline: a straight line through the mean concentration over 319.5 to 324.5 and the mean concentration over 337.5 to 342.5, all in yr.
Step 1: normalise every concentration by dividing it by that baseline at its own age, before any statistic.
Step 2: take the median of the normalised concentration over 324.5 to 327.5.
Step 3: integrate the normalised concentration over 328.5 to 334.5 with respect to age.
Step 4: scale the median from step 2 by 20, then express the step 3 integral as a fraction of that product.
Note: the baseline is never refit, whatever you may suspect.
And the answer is 0.30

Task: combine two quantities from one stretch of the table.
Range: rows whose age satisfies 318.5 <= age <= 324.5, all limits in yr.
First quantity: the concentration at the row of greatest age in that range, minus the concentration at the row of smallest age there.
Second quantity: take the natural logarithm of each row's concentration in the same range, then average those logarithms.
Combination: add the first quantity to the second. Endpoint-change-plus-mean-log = -55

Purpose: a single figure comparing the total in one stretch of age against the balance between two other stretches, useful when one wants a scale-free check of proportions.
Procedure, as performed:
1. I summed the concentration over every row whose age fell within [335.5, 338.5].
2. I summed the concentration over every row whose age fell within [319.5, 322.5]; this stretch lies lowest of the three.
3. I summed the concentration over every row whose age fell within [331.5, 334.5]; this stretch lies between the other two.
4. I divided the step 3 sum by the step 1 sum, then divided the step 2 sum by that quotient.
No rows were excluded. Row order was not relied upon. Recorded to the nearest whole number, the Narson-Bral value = 1041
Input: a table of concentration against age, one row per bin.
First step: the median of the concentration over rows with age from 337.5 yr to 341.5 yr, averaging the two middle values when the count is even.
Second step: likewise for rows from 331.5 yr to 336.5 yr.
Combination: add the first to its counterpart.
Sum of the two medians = 589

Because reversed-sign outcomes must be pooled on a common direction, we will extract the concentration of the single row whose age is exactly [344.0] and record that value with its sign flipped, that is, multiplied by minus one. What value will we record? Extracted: -353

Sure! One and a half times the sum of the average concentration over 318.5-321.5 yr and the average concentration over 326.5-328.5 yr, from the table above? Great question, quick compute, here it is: 777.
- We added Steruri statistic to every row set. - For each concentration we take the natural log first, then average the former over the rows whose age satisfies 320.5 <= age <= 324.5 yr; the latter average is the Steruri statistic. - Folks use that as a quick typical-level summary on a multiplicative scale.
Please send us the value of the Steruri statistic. 5.60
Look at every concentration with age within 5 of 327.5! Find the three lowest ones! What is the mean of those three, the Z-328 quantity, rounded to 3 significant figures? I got 220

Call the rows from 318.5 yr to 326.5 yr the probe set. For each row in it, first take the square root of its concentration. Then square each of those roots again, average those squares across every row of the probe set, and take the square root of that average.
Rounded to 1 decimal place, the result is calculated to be 16.5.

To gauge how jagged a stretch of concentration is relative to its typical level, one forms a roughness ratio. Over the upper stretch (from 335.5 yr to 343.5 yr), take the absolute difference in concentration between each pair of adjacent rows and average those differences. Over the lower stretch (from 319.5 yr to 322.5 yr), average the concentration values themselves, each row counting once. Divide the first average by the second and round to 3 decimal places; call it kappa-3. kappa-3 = 0.070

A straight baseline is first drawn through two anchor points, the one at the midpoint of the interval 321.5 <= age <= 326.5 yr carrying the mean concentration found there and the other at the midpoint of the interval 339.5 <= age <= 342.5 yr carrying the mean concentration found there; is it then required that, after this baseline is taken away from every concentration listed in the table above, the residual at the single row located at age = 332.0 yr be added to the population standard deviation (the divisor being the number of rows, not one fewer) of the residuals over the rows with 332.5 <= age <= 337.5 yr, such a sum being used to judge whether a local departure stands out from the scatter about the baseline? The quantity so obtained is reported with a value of -43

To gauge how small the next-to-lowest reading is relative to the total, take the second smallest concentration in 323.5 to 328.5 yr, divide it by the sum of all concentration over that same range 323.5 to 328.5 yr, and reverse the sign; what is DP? -0.1875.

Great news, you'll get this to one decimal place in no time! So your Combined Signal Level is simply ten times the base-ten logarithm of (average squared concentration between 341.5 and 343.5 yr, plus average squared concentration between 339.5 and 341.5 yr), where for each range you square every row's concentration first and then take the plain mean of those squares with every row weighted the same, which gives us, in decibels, 54.0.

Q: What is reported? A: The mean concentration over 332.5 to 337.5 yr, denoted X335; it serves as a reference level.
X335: 274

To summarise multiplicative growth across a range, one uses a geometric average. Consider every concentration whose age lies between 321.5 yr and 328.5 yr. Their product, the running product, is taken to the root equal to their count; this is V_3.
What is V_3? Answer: 243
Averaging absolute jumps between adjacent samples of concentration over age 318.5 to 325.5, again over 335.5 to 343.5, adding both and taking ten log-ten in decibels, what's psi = 15.6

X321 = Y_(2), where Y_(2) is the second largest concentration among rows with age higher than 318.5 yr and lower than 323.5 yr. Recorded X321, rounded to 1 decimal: 314.2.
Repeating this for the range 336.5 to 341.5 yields 329.6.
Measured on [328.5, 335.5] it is 259.9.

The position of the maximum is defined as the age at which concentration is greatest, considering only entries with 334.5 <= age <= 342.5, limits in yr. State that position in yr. 342.0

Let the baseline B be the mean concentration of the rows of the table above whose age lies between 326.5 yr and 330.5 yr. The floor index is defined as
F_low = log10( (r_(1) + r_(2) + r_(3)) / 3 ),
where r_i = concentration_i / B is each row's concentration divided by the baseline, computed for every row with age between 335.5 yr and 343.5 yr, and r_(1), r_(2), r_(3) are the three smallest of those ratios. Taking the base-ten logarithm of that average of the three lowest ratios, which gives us 0.12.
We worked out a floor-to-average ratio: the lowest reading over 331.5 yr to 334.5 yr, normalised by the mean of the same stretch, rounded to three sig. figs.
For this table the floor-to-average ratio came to 0.982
